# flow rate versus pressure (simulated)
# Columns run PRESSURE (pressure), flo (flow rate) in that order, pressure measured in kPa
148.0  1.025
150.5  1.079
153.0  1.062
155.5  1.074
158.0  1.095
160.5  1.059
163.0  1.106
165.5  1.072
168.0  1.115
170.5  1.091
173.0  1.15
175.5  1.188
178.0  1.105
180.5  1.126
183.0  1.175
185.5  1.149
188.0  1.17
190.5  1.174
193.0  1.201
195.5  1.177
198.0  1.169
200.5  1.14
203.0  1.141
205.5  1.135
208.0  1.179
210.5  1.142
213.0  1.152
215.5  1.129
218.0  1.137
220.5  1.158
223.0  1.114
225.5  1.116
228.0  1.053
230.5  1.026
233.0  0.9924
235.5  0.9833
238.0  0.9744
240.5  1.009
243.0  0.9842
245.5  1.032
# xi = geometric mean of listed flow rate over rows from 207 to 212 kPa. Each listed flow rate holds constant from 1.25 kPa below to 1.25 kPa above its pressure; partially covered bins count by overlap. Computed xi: 1.16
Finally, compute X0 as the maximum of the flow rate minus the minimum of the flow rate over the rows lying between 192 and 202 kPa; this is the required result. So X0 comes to 0.061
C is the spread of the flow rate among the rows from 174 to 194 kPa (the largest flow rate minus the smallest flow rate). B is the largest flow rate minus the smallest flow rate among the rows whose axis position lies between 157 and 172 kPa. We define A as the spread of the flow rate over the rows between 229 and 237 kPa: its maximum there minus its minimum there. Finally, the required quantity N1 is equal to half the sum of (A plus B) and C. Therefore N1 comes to 0.097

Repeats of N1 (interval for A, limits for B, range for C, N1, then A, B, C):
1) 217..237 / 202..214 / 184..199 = 0.135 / 0.175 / 0.044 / 0.05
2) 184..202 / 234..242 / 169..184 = 0.096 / 0.061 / 0.035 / 0.10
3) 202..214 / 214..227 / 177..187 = 0.079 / 0.044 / 0.044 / 0.07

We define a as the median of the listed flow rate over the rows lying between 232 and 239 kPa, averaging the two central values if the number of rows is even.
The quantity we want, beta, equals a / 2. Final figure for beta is 0.492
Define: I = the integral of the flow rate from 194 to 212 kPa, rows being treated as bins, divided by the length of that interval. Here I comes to 1.16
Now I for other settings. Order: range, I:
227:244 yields 1.00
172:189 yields 1.15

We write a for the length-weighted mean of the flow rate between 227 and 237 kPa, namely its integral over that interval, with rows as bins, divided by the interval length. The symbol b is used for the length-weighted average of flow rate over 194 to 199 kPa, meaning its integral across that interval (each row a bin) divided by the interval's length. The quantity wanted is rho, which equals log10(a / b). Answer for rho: -0.065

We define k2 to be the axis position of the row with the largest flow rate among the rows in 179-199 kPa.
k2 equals 193.0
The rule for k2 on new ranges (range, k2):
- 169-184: 175.5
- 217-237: 220.5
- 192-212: 193.0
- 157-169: 168.0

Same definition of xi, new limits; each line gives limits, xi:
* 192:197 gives 1.19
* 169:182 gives 1.13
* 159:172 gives 1.09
